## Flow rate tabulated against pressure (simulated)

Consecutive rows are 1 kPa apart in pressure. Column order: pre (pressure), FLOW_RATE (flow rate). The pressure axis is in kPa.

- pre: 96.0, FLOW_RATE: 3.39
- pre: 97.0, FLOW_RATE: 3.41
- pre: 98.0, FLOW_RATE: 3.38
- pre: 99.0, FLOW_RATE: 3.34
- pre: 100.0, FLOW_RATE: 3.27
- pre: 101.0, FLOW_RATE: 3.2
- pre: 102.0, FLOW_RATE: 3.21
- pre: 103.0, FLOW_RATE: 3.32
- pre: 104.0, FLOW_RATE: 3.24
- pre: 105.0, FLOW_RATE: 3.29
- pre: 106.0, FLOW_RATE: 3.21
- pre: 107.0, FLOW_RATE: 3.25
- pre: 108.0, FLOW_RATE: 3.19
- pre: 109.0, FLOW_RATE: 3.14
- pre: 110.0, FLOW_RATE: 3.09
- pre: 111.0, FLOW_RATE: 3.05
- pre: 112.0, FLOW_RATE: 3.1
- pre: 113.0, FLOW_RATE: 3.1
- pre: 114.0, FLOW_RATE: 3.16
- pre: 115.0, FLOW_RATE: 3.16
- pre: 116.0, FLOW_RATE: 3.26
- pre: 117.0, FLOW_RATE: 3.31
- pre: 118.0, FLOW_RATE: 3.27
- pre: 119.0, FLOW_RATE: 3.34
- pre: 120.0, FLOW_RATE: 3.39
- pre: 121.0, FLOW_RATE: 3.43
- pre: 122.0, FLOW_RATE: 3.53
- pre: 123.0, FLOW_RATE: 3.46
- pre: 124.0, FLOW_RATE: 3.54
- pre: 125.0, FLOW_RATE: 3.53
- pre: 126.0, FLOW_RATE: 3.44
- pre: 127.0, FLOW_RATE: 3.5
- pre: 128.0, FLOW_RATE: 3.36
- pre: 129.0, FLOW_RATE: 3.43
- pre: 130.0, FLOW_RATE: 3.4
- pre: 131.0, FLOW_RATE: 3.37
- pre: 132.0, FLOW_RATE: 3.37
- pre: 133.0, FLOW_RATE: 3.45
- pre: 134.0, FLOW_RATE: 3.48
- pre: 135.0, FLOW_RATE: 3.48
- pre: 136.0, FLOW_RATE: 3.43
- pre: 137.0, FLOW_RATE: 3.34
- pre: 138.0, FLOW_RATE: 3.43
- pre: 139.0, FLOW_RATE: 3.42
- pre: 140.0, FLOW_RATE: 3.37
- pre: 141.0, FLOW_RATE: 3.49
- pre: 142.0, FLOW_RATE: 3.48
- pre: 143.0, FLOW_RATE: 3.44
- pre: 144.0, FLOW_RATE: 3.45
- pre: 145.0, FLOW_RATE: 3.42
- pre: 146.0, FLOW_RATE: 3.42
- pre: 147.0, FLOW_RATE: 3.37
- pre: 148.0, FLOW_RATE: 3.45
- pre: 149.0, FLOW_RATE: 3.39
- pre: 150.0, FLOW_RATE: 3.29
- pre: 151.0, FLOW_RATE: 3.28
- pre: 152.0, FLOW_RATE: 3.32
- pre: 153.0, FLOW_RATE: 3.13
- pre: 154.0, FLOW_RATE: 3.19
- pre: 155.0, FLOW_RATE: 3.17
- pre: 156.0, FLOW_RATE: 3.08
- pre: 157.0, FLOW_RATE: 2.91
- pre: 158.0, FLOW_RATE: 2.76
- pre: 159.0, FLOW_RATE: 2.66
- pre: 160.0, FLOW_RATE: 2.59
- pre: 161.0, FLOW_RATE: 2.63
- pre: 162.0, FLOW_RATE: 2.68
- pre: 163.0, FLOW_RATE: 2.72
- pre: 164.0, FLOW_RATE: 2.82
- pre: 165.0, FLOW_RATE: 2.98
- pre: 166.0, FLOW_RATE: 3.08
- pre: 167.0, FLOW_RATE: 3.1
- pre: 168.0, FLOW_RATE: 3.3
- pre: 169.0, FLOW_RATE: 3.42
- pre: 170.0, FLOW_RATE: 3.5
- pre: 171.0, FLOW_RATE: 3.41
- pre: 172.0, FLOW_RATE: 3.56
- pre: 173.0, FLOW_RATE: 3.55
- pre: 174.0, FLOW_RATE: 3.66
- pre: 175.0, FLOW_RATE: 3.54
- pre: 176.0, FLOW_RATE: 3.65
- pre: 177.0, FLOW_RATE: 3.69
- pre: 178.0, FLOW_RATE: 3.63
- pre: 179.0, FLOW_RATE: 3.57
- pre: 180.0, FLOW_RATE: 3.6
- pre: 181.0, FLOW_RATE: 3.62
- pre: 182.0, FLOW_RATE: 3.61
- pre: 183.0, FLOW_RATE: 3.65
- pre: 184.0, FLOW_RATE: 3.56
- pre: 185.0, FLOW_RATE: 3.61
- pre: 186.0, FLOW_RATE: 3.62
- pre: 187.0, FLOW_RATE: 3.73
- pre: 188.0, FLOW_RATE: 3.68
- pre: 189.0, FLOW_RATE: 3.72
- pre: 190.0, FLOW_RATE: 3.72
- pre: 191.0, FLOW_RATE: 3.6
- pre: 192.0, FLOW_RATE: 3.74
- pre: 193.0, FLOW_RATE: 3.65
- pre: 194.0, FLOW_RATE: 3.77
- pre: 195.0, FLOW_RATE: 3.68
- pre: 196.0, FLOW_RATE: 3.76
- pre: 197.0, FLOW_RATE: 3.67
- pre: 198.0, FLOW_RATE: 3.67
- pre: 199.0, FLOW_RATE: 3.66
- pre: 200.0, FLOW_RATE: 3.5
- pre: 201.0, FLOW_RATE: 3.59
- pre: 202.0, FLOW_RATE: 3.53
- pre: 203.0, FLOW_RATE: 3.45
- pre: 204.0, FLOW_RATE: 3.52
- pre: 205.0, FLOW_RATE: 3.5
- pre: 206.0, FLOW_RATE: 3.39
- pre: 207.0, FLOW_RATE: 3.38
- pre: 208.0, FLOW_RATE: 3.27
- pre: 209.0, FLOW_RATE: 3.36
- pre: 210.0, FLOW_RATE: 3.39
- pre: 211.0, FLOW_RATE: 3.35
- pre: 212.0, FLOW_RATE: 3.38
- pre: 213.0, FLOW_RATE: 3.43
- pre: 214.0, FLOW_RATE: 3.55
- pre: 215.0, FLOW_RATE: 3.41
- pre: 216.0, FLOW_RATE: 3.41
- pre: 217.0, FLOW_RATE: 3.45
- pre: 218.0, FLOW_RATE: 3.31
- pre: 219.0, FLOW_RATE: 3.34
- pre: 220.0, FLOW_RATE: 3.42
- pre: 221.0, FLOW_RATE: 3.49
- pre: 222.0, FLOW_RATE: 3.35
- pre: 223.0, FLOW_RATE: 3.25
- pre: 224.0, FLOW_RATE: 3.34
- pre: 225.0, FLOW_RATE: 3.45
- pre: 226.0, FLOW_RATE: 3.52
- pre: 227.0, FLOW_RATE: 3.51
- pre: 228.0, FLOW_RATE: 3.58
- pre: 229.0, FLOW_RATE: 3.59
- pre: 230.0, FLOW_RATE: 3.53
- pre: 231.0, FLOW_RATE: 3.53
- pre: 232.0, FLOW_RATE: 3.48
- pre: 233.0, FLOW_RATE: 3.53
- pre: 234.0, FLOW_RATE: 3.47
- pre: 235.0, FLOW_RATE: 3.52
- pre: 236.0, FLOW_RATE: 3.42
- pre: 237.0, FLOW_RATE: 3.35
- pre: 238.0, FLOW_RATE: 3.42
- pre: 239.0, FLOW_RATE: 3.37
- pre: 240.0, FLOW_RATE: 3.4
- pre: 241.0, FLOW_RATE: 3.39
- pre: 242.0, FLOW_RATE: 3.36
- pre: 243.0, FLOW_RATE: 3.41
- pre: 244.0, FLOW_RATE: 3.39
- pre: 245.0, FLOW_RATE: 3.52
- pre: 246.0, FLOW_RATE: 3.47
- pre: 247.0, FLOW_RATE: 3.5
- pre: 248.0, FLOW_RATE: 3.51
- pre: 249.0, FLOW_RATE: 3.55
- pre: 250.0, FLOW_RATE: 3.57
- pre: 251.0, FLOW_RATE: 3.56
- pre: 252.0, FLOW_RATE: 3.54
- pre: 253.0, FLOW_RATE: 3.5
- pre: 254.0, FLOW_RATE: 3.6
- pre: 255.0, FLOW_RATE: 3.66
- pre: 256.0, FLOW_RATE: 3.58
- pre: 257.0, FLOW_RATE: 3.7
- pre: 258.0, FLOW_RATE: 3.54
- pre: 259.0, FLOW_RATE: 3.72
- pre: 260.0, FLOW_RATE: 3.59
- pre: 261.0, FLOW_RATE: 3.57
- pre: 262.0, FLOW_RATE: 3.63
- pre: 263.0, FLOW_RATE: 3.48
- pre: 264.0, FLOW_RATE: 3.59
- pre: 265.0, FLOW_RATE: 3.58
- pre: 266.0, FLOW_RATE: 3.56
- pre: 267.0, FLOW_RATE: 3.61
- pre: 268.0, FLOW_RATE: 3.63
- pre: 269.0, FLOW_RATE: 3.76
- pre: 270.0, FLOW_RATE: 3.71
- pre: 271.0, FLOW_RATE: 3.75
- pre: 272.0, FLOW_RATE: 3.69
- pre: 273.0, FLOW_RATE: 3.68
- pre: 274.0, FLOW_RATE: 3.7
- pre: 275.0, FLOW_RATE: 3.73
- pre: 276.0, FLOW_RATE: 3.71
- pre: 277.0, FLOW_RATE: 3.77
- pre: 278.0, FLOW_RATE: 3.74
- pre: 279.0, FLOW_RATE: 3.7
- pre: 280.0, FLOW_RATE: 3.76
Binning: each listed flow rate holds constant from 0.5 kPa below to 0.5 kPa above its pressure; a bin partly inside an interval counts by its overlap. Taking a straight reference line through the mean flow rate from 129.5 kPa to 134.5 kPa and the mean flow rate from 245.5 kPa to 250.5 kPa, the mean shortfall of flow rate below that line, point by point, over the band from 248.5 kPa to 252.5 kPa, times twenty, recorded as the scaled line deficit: -0.7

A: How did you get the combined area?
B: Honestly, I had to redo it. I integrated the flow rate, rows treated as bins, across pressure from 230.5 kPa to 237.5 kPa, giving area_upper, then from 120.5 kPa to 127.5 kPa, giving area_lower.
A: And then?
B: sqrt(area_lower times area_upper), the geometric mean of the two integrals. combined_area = 24.4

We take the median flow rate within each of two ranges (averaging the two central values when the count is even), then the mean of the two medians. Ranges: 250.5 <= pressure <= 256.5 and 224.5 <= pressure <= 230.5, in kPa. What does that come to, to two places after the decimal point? 3.55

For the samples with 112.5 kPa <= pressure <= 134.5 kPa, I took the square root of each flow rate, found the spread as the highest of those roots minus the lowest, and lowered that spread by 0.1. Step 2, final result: 0.02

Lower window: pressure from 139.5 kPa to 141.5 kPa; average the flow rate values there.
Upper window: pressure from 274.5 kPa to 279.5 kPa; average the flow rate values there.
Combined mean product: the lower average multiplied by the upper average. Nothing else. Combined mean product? 12.8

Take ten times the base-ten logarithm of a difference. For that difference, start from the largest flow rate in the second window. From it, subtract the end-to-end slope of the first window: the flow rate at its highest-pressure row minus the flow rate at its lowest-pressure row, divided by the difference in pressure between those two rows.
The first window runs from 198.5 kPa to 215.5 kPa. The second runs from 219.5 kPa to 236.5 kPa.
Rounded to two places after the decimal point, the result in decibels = 5.57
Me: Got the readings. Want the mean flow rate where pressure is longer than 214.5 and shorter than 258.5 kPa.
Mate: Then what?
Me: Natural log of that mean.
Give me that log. 1.24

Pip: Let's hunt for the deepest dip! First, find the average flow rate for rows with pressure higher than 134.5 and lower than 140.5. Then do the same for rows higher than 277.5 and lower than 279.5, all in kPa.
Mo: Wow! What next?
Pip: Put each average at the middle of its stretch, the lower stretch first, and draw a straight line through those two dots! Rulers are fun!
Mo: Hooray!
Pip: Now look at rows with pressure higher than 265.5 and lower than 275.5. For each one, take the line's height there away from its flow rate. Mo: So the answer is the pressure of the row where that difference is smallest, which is 266.0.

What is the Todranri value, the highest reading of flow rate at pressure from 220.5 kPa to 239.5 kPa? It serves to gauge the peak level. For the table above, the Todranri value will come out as 3.59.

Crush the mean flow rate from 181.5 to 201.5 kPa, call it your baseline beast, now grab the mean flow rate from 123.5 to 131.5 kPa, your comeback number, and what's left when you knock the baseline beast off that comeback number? -0.21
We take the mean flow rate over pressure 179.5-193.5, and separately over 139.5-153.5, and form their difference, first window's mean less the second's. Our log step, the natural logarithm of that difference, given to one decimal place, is -1.3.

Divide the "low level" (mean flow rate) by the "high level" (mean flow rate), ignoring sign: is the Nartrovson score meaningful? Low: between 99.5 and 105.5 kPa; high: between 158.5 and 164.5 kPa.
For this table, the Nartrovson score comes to 1.21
